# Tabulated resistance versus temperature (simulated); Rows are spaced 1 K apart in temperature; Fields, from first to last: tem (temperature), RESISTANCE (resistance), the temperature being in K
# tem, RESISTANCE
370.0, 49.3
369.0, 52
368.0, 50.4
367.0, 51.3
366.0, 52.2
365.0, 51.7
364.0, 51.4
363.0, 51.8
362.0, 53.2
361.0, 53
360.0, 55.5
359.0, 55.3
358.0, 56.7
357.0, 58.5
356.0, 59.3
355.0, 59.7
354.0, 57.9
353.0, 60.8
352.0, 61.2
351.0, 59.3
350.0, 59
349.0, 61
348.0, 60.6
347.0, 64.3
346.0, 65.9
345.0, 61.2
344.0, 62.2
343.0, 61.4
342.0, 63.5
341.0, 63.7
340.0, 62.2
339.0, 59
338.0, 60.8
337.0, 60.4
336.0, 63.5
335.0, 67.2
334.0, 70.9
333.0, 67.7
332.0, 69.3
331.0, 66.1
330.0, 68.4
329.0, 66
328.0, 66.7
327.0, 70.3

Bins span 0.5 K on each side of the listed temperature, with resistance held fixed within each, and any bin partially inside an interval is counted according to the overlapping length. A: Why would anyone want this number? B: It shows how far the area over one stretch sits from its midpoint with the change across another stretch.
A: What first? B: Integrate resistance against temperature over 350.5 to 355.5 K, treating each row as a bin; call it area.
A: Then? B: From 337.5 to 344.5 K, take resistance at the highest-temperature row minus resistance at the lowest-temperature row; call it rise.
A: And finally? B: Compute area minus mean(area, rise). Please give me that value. 149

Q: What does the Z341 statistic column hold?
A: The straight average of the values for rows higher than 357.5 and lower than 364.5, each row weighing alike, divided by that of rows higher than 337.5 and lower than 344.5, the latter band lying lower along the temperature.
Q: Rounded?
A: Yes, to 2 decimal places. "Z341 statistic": 0.87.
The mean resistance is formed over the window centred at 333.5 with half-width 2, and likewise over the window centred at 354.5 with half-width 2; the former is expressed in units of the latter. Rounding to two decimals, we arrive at 1.16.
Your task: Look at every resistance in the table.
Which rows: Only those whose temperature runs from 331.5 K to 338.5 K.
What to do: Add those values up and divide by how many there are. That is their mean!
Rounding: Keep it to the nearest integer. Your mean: 66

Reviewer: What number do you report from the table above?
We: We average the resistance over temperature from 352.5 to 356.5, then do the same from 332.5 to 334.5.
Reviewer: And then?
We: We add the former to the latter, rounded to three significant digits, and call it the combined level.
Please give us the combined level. 129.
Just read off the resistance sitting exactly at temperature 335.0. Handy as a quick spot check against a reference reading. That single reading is 67.2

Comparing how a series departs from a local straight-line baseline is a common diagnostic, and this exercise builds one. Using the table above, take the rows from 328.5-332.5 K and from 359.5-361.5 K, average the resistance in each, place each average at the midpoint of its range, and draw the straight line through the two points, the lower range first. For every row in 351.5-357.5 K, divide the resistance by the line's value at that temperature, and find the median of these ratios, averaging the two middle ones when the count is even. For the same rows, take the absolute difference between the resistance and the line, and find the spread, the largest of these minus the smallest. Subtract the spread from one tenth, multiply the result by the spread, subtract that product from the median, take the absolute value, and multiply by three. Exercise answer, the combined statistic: 21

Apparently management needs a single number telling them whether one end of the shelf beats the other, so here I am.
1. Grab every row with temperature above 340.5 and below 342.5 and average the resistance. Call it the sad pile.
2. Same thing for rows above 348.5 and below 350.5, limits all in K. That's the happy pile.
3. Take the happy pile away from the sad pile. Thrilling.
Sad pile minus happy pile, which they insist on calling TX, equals 3.6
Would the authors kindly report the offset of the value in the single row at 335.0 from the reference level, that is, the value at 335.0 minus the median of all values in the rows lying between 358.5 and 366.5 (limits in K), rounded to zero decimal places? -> 15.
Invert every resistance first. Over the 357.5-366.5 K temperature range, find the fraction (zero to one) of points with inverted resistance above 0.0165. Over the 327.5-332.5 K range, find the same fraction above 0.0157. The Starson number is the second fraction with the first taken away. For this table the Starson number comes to -1.00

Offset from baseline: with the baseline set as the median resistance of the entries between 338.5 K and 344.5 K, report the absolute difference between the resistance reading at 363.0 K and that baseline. 10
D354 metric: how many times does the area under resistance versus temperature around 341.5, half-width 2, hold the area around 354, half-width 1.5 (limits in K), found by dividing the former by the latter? 1.4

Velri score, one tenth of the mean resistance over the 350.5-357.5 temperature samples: 6.0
